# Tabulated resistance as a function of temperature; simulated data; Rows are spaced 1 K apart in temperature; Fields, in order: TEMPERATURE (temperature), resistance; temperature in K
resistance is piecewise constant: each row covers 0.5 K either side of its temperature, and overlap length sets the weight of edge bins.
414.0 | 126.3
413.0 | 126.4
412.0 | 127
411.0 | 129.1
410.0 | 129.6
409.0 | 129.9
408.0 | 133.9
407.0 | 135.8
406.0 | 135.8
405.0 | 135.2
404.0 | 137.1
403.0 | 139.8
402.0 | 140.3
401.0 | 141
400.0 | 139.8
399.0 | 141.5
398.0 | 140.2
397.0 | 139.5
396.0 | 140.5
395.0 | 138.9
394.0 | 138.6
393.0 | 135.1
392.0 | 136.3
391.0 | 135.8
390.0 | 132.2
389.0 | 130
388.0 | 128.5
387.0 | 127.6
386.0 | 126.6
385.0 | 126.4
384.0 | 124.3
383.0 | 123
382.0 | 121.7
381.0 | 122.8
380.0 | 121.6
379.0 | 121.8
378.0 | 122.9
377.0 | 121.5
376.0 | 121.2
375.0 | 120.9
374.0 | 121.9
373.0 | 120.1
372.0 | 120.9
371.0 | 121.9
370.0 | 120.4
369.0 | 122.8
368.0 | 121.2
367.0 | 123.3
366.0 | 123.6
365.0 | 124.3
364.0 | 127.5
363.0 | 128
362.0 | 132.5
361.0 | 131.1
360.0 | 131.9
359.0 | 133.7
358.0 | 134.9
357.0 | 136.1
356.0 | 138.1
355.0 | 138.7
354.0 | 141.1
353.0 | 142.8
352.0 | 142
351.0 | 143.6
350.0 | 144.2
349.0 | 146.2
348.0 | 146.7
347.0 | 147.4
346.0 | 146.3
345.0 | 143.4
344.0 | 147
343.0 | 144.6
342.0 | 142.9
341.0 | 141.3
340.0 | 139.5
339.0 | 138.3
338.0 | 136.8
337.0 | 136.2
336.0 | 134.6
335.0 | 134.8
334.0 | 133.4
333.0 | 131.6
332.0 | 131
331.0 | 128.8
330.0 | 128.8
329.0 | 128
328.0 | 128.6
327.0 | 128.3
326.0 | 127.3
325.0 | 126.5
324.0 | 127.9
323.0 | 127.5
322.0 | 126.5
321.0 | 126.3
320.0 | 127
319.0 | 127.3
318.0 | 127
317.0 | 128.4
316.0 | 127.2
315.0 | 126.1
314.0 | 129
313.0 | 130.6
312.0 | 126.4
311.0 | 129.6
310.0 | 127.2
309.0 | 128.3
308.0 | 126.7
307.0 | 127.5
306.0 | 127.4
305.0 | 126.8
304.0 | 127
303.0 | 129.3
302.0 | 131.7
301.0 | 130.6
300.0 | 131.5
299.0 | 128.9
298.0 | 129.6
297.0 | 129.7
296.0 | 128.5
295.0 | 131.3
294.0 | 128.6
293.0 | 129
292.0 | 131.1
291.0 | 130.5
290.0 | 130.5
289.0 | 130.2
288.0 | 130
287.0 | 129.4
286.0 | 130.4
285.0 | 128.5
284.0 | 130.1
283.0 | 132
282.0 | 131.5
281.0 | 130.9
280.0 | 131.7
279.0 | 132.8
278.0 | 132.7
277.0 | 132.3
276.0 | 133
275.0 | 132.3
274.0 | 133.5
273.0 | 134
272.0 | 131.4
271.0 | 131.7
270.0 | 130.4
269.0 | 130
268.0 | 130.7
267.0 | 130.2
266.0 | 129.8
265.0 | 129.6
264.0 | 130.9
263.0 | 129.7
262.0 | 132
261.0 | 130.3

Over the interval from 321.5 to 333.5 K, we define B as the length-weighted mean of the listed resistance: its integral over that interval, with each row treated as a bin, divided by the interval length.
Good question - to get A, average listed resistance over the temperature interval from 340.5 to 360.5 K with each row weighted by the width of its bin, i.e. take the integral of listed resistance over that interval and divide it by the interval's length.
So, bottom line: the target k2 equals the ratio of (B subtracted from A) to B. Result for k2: 0.10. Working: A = 142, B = 128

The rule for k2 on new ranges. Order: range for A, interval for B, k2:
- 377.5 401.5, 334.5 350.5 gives -0.07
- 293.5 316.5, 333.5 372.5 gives -0.05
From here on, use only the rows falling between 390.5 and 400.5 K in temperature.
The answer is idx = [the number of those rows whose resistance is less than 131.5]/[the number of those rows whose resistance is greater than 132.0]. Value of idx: 0.0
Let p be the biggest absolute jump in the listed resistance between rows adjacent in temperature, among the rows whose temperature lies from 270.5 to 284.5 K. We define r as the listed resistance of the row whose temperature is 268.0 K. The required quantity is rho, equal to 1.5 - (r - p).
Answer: -127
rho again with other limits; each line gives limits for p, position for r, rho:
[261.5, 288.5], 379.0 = -118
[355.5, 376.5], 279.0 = -127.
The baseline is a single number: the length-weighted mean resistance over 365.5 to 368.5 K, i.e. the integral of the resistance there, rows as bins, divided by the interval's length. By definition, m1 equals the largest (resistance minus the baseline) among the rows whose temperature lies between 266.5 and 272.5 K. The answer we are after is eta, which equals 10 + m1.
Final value 19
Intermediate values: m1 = 9.0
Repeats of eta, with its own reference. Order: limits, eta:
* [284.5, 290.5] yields 18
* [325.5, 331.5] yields 16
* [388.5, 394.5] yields 26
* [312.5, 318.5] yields 18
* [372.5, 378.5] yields 10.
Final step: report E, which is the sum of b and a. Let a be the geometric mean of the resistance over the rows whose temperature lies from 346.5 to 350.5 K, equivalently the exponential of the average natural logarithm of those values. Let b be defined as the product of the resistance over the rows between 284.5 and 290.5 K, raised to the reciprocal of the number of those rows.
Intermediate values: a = 146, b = 130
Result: 276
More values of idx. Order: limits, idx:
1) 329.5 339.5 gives 0.5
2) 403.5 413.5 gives 1.0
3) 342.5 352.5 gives 0.0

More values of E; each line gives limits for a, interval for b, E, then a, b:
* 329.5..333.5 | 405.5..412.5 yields 262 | 130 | 132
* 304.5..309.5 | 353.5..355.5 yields 267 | 127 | 140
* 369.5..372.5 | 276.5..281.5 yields 253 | 121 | 132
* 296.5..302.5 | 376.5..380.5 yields 252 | 130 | 122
